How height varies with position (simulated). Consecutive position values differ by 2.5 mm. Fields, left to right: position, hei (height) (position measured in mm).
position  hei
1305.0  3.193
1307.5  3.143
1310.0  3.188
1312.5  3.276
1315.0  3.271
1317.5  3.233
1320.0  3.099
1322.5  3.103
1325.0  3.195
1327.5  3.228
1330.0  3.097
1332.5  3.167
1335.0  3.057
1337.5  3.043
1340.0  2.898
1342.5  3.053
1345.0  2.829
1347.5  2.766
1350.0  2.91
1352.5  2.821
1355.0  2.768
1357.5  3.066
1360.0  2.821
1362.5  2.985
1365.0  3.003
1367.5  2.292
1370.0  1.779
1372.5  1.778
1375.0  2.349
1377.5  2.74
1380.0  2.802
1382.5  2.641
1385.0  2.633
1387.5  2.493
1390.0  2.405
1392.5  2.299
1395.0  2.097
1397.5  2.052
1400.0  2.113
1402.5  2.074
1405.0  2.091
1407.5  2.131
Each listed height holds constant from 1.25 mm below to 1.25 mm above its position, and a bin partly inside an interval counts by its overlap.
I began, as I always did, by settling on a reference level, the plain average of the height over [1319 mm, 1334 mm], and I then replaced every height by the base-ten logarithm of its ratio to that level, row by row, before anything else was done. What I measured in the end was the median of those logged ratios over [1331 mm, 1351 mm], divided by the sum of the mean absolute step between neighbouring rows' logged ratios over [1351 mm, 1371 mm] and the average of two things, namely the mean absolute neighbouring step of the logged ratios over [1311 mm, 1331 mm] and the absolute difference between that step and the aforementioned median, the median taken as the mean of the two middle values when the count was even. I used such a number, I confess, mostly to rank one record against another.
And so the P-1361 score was -0.35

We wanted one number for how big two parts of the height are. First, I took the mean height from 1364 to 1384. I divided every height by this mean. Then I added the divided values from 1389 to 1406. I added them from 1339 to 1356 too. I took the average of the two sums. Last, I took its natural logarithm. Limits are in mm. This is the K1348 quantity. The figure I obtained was 1.98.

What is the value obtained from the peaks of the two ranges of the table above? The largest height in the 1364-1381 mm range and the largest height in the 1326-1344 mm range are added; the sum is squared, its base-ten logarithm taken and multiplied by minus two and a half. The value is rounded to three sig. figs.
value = -3.97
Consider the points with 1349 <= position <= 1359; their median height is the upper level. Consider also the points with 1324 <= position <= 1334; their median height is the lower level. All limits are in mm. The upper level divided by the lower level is 0.90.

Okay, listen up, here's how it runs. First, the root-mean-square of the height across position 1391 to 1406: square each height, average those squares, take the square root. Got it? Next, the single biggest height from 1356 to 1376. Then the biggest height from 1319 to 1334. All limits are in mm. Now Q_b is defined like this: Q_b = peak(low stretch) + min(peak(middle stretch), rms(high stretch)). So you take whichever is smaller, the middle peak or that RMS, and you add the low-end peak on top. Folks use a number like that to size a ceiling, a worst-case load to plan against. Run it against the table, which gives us 5.4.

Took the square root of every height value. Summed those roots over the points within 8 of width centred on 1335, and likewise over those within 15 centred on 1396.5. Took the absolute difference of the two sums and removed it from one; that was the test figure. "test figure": -3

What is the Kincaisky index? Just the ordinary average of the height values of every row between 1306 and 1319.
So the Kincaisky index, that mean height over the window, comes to 3.2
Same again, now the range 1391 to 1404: 2.1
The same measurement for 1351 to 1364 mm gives 2.9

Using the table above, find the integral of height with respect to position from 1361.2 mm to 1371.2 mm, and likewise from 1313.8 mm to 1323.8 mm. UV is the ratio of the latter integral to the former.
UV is 1.26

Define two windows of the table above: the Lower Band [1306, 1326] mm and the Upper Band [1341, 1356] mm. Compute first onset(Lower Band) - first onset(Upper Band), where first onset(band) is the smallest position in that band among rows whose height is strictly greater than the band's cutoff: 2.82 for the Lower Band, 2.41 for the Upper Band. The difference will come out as -35.0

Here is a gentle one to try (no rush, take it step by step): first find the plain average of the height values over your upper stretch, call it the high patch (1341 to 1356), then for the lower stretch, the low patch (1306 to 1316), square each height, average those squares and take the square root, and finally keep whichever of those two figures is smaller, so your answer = 2.9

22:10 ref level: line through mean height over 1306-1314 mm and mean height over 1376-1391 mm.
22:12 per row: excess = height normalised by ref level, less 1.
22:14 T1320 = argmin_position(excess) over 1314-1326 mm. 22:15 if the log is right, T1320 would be 1320.0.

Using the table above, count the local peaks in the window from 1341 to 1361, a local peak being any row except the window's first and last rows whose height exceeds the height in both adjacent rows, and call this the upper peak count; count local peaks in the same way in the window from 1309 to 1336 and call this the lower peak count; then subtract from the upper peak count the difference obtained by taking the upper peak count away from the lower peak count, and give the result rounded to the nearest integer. 1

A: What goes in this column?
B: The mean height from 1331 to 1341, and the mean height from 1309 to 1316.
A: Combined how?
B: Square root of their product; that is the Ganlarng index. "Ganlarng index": 3.14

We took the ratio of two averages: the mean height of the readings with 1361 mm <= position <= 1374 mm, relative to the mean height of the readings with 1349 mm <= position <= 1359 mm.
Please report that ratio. 0.82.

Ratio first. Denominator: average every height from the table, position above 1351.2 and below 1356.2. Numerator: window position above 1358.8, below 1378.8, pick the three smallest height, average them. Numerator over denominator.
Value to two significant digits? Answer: 0.70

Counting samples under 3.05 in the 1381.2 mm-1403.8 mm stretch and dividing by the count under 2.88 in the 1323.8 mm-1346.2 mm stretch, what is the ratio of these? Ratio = 9.0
